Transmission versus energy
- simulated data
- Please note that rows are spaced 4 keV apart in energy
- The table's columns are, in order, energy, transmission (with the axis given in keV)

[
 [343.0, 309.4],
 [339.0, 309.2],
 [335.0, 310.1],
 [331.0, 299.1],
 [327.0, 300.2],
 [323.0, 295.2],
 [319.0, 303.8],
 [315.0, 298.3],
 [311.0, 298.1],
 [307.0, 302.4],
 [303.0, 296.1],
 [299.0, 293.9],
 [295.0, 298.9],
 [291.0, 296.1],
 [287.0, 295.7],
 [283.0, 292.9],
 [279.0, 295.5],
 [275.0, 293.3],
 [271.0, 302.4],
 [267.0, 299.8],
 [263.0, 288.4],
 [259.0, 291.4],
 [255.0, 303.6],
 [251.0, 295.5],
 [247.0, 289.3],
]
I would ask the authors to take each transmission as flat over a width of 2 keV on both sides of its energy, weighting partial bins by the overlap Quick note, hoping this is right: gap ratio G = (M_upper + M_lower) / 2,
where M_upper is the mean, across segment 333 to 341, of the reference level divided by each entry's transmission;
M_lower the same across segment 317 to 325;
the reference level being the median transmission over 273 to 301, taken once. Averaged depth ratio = 0.97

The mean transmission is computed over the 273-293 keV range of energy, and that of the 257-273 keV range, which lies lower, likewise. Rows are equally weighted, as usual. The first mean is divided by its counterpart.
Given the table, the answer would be 1.00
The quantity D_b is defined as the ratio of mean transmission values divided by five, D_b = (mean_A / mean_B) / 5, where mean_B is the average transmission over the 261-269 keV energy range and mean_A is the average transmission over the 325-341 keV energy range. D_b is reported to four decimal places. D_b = 0.2072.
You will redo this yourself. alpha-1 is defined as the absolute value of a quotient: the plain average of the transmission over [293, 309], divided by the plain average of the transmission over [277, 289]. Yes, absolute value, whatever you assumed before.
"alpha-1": 1.01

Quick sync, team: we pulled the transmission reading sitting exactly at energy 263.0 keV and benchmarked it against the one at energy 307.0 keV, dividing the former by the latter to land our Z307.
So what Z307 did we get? 0.95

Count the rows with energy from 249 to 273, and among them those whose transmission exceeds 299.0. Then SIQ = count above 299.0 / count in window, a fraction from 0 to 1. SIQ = 0.50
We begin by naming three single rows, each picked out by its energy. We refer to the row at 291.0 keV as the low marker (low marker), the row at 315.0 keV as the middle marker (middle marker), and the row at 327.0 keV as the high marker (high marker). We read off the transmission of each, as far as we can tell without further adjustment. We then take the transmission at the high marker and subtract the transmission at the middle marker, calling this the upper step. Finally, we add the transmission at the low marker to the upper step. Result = 298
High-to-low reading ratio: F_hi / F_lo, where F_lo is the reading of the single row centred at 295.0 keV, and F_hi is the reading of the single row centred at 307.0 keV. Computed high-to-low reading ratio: 1.012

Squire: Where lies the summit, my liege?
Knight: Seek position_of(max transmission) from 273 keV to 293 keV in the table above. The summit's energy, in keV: 291.0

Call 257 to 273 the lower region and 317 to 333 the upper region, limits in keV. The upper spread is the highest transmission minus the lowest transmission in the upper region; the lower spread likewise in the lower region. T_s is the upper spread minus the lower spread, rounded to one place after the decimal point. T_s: -5.4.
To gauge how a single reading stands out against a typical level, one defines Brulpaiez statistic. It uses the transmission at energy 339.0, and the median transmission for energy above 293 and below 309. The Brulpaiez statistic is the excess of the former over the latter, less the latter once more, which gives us -286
